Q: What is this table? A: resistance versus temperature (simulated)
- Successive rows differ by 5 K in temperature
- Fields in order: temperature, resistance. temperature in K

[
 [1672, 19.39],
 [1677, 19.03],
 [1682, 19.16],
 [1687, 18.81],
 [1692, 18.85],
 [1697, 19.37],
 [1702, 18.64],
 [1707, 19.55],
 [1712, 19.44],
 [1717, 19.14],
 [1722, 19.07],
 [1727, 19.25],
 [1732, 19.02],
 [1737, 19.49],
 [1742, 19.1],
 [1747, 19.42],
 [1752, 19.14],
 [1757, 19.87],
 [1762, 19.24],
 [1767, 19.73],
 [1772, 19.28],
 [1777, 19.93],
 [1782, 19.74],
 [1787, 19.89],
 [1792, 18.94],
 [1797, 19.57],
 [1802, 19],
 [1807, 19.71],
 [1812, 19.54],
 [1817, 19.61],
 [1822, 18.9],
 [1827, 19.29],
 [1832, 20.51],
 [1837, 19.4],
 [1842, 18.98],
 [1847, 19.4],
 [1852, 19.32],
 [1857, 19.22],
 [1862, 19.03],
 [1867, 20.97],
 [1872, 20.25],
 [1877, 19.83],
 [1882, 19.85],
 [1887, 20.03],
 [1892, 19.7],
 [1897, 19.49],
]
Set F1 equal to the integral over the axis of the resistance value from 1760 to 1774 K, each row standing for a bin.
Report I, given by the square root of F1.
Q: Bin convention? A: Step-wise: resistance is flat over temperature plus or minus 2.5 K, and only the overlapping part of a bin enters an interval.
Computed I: 16.5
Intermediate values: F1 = 272.0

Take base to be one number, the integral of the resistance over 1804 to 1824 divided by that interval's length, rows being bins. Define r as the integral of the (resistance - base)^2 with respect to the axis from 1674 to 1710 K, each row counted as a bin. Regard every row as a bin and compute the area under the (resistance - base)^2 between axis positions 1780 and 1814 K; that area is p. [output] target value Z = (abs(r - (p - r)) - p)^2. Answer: 70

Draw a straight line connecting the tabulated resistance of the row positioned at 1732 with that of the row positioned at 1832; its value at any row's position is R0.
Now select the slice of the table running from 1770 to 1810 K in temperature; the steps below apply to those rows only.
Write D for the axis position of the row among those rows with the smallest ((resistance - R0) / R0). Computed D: 1802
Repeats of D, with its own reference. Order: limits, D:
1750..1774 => 1772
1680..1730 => 1702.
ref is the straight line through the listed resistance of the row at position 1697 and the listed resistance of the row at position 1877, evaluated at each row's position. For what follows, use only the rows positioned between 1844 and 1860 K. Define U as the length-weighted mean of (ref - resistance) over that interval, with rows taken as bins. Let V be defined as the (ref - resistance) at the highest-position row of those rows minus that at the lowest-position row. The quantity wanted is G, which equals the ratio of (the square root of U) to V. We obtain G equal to 3.3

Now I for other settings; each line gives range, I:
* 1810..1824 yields 16.5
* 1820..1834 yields 16.5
